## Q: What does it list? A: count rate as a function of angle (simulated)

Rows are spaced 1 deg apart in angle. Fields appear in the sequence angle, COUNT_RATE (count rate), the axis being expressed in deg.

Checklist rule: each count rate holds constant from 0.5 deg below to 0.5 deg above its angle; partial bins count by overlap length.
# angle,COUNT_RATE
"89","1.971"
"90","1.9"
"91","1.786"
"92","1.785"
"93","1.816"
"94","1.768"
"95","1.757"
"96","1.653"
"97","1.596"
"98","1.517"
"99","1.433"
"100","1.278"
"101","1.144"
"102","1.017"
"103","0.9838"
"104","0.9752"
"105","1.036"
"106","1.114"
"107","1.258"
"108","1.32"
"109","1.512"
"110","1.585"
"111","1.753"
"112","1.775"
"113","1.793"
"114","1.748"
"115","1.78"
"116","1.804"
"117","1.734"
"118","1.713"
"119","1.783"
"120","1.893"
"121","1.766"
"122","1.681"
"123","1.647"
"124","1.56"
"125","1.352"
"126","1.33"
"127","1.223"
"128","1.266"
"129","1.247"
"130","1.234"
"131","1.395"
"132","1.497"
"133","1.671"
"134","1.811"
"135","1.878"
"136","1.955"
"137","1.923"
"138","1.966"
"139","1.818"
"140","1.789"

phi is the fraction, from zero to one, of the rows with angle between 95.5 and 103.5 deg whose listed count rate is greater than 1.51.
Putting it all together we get 0.4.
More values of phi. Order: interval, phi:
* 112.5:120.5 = 1.0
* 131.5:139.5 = 0.9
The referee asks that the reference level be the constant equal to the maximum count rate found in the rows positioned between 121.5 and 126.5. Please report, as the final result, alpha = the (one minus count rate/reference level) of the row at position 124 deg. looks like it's 0.1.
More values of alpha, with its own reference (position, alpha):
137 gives -0.1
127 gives 0.3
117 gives 0.0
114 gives 0.0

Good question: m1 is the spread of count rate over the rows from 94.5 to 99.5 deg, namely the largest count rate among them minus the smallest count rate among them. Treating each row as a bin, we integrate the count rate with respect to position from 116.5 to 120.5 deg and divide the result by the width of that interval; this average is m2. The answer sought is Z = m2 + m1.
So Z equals 2.10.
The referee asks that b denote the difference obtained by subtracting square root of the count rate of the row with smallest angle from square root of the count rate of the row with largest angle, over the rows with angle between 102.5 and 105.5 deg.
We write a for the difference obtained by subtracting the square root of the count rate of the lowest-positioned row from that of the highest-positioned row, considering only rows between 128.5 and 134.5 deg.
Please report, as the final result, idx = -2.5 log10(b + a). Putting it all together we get 1.5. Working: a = 0.2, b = 0.0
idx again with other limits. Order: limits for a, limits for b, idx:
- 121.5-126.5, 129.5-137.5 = 2.2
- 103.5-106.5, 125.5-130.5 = 4.0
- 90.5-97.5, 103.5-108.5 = 2.6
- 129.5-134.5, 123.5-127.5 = 2.6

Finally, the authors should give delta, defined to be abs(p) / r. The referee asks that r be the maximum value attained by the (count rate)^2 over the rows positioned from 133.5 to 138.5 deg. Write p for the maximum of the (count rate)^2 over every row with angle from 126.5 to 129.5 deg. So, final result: 0.41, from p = 1.6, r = 3.87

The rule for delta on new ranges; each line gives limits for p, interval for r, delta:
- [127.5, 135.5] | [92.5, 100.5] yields 1.07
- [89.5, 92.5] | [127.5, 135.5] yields 1.02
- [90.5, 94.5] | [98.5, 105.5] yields 1.61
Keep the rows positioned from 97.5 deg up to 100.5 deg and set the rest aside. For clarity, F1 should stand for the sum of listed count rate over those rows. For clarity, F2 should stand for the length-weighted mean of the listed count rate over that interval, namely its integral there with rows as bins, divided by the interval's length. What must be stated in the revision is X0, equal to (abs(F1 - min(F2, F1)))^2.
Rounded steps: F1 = 4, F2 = 1.41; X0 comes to 8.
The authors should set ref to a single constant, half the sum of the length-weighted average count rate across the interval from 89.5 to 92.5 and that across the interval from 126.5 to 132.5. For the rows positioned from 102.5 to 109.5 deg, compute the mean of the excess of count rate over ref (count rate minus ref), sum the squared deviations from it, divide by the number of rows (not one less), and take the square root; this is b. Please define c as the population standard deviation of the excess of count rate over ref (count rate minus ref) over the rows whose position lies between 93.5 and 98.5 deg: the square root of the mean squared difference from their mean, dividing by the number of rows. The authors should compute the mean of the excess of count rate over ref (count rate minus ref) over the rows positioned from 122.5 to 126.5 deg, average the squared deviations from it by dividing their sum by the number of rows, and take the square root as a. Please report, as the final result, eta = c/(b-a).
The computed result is 1.9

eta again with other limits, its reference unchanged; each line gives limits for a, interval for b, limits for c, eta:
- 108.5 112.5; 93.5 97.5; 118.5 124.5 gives -2.7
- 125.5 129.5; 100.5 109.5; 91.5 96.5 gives 0.4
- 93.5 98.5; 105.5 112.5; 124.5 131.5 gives 0.4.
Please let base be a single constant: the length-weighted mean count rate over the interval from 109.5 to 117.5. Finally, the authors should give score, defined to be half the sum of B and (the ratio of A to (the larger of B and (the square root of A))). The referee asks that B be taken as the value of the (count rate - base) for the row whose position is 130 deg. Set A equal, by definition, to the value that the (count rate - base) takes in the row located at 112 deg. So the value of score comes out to -0.17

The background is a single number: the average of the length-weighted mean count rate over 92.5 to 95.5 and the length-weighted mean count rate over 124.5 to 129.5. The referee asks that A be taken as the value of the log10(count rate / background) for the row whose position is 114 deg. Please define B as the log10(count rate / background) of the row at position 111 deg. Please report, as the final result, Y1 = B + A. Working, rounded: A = 0.057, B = 0.059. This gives 0.12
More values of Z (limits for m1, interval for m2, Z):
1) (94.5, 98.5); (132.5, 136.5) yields 2.07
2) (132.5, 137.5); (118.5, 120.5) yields 2.12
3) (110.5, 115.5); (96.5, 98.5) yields 1.60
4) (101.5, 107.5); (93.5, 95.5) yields 2.05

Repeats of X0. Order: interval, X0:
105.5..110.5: 29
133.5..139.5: 89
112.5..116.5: 29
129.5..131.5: 2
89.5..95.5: 81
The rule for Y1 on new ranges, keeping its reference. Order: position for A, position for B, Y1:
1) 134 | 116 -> 0.14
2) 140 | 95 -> 0.13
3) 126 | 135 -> 0.03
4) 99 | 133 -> 0.01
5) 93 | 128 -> -0.01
